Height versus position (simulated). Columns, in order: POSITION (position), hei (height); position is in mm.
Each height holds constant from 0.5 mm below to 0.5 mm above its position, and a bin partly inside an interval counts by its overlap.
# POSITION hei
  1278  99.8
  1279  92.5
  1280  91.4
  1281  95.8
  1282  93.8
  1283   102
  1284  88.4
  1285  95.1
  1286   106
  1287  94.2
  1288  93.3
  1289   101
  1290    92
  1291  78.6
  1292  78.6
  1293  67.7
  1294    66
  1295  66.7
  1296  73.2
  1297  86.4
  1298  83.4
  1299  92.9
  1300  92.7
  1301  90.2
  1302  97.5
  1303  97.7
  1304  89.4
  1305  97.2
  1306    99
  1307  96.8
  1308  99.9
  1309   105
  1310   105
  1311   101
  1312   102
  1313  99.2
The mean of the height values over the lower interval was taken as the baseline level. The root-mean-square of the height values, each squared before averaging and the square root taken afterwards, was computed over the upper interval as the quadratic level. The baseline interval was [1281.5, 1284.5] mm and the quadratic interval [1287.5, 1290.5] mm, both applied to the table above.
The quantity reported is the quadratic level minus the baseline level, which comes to 1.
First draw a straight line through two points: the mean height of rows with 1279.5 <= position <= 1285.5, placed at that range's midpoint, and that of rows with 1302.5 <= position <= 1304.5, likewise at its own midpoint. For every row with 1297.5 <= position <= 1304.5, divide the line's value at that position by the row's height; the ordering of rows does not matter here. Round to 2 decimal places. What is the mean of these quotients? 1.02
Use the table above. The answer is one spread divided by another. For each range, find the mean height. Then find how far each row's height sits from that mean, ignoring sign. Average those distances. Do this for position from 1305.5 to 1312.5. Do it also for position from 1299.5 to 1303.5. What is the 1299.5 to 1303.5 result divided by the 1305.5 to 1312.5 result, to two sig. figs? 1.3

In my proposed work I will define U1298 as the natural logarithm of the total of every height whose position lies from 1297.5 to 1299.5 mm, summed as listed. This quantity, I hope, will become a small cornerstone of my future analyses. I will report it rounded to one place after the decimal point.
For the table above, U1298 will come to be 5.2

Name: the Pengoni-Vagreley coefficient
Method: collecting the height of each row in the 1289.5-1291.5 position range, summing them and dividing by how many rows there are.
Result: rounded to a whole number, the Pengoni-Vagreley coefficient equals 85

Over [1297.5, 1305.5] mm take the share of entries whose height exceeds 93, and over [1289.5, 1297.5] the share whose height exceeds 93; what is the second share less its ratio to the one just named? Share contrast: 0.0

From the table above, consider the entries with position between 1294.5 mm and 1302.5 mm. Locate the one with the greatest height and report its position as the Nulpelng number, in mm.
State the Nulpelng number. 1302 mm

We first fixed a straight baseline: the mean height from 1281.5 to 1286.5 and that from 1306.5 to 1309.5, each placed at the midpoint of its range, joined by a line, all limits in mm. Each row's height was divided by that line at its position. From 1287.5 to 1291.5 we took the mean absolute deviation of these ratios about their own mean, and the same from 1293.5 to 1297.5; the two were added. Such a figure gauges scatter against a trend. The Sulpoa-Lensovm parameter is 0.13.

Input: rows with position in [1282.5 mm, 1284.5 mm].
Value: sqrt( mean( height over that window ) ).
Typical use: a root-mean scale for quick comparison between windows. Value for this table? 9.8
